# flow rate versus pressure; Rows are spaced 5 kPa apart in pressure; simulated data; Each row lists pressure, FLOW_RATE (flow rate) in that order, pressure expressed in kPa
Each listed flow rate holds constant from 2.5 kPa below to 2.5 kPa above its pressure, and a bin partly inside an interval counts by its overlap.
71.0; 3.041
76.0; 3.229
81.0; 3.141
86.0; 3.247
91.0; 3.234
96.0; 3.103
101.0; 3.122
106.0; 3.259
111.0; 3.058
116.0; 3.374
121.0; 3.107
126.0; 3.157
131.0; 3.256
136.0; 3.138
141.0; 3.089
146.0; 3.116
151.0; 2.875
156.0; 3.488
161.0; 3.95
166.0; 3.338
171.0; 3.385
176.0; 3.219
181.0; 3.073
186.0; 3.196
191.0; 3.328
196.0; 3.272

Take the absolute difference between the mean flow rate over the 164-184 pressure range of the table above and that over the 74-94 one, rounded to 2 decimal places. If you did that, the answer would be 0.04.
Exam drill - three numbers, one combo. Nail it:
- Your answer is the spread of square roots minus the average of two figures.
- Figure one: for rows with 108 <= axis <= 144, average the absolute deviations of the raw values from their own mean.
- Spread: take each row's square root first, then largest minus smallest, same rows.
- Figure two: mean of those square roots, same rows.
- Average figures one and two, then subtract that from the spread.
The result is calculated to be -0.84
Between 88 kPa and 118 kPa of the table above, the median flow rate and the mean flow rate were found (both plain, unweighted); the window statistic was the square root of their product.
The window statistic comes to 3.18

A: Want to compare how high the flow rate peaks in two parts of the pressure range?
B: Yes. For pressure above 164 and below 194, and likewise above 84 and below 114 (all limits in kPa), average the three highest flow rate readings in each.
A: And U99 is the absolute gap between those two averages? 0.10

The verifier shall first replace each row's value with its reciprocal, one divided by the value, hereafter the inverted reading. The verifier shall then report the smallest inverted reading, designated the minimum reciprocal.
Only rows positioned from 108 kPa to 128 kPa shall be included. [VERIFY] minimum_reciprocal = 0.296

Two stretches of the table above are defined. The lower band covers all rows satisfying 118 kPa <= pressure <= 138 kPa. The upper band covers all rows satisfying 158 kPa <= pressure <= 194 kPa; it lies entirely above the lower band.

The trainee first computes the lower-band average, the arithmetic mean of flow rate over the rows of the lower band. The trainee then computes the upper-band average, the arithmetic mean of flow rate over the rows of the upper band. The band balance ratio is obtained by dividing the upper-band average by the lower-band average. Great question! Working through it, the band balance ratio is 1.06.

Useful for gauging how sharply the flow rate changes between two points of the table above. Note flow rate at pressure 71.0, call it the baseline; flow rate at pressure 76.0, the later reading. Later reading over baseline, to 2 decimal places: 1.06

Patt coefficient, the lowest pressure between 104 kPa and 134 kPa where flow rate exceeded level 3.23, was 106.0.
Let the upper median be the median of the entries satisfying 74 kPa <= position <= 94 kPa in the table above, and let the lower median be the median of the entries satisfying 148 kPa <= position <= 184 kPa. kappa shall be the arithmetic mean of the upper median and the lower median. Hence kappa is 3.28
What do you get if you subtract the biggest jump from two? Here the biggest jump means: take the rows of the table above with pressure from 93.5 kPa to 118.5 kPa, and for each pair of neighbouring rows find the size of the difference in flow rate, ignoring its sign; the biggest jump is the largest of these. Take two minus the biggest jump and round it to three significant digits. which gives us 1.68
